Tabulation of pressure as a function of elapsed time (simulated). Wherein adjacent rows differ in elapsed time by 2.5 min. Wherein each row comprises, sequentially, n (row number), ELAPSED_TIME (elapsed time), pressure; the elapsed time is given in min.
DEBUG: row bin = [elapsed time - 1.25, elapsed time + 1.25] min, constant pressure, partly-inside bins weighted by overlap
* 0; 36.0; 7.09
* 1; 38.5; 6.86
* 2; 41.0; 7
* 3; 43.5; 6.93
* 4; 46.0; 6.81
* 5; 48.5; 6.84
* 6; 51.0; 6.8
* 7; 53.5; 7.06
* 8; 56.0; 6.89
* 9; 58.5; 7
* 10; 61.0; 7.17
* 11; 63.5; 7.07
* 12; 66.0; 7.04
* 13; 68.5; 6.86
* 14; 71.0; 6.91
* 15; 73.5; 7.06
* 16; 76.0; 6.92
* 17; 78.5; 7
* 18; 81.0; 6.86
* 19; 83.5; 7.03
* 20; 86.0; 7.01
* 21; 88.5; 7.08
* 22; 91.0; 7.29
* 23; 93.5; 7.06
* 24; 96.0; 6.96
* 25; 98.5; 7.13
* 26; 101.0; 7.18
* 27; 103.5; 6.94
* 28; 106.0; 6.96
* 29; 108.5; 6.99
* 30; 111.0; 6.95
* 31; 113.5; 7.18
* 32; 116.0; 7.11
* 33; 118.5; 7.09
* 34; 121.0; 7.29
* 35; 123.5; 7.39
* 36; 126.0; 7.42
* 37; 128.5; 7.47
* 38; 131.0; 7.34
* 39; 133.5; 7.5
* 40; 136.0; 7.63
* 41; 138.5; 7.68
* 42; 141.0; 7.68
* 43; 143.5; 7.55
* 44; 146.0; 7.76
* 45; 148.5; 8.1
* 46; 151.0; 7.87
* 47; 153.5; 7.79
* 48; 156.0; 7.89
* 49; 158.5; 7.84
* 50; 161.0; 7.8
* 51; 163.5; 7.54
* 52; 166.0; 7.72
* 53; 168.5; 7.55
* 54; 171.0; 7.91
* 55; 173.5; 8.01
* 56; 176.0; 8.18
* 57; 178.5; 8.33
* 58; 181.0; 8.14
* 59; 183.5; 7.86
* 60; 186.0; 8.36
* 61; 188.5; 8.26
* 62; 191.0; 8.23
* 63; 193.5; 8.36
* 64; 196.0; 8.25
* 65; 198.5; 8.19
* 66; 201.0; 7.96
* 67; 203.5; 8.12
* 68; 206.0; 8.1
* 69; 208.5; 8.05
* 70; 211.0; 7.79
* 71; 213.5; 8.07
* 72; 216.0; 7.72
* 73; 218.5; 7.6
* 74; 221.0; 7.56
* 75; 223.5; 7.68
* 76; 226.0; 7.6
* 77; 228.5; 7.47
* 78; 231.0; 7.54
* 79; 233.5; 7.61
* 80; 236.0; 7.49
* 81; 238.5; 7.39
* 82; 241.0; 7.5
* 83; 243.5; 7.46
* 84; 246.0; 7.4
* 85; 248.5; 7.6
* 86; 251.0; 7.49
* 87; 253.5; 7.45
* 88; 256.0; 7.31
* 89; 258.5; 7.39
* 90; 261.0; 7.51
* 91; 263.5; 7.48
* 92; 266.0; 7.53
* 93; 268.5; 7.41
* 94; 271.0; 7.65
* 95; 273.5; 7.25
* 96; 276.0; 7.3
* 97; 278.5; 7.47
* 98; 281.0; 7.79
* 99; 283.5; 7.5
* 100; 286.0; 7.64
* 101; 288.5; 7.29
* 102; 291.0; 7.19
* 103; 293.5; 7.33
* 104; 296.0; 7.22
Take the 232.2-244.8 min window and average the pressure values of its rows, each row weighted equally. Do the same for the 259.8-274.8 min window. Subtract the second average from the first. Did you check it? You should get 0.0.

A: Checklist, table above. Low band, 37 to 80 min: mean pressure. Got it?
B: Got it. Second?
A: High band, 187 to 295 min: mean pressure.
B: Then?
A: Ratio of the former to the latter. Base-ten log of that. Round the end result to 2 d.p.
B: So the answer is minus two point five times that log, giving 0.10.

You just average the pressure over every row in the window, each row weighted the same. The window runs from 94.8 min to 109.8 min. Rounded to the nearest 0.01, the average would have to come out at 7.03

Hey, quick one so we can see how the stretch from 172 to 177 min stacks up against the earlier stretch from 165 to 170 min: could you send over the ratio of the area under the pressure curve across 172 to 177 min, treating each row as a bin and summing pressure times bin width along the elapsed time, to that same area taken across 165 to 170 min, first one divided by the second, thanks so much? 1.06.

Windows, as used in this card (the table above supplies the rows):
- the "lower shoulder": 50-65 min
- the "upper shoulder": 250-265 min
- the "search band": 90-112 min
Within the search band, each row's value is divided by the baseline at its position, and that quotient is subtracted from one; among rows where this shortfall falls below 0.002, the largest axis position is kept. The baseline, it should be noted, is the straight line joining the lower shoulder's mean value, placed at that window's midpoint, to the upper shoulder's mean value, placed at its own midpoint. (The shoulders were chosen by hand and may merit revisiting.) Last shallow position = 101.0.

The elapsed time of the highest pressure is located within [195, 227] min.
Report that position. 196.0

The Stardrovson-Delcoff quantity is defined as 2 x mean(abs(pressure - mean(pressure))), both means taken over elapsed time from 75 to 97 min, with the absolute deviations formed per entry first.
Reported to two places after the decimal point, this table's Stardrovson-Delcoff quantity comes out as 0.16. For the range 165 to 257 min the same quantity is 0.59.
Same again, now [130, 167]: 0.28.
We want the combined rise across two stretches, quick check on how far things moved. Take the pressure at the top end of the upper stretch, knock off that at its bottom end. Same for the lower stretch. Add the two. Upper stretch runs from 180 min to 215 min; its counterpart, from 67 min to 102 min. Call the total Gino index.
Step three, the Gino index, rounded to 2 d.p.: 0.25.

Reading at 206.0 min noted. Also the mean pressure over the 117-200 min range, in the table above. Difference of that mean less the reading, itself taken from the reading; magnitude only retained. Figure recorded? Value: 8.4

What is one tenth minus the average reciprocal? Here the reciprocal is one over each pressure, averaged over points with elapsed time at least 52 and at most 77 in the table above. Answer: -0.0429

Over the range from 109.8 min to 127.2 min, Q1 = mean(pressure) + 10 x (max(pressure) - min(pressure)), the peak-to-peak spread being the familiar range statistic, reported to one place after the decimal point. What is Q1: 11.9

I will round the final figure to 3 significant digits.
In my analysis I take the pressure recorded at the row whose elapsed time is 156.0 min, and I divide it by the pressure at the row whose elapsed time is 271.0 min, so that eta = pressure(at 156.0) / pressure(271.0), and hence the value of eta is 1.03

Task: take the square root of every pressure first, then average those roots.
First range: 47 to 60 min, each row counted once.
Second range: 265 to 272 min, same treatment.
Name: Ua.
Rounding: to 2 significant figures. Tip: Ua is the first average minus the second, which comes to -0.11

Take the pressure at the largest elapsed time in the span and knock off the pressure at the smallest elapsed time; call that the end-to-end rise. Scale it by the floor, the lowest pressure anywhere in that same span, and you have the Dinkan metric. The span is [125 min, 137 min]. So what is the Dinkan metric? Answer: 0.029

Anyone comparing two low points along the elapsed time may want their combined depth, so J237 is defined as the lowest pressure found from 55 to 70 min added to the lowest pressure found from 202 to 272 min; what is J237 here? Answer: 14.17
